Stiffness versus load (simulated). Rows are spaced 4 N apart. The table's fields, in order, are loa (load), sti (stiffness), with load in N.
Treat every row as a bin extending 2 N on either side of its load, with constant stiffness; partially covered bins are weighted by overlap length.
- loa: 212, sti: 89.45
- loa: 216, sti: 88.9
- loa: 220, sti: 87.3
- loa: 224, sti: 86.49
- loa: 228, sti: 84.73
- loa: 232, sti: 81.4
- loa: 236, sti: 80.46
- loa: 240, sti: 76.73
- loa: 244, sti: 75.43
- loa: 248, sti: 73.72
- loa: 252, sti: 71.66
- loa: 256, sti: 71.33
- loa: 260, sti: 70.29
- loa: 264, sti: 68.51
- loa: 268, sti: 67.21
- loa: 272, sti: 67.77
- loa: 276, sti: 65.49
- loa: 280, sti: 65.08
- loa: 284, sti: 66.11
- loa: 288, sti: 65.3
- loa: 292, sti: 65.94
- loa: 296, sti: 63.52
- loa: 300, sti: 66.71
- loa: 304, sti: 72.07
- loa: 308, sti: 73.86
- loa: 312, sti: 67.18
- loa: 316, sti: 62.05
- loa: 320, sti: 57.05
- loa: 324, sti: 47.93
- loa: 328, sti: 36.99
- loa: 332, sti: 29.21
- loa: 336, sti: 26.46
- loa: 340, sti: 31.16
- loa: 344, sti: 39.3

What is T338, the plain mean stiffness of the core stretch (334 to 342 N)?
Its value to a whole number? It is 29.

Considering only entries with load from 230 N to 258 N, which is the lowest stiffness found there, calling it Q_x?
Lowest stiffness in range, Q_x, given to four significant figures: 71.33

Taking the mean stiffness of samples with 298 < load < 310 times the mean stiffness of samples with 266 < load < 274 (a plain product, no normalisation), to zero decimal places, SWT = 4784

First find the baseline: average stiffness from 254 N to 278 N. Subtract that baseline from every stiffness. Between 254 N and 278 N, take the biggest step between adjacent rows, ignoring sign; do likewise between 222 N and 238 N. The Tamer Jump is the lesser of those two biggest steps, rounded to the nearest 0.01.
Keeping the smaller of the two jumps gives 2.28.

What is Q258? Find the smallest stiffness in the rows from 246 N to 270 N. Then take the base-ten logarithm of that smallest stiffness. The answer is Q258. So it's 1.83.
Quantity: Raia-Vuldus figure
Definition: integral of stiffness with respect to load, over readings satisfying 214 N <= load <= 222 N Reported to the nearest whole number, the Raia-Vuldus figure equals 705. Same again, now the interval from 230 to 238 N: 647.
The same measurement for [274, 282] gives 522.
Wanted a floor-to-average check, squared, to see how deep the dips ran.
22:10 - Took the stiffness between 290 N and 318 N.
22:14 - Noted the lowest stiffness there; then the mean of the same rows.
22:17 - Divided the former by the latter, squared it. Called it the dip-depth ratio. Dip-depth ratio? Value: 0.85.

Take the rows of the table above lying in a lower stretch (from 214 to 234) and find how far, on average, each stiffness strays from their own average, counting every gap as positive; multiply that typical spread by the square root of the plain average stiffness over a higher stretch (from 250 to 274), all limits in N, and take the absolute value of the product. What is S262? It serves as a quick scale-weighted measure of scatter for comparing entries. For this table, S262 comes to 18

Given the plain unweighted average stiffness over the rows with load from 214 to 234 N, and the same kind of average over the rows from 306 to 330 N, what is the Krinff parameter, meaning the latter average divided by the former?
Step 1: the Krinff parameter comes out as 0.67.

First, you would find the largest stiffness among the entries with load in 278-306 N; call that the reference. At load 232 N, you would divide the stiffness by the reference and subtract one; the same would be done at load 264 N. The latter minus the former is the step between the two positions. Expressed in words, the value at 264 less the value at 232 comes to -0.18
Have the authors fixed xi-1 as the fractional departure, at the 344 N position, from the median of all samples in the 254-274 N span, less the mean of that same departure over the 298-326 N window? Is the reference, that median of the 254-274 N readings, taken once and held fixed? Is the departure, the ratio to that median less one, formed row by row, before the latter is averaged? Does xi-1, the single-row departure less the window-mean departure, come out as -0.36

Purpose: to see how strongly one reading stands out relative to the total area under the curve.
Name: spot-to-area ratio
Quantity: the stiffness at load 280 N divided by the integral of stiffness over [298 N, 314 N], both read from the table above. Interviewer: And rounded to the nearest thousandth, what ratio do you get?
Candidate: 0.058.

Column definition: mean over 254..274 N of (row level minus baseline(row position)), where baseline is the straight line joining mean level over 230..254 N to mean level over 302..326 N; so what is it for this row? -3.51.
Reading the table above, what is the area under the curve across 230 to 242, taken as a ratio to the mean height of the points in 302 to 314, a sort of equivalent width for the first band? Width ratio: 13.4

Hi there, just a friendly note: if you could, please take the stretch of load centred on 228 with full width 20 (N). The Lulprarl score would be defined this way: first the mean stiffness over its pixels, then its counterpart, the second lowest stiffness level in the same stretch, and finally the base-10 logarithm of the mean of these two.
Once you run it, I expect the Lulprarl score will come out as 1.92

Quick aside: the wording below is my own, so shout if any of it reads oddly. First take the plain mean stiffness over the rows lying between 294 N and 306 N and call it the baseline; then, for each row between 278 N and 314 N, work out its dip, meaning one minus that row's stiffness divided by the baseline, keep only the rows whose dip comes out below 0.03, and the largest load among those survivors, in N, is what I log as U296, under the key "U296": 312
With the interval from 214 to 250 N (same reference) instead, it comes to 248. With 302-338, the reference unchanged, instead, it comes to 312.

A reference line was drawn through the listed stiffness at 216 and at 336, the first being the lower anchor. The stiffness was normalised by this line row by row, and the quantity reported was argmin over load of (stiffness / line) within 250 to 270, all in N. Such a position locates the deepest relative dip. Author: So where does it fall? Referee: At 252 N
